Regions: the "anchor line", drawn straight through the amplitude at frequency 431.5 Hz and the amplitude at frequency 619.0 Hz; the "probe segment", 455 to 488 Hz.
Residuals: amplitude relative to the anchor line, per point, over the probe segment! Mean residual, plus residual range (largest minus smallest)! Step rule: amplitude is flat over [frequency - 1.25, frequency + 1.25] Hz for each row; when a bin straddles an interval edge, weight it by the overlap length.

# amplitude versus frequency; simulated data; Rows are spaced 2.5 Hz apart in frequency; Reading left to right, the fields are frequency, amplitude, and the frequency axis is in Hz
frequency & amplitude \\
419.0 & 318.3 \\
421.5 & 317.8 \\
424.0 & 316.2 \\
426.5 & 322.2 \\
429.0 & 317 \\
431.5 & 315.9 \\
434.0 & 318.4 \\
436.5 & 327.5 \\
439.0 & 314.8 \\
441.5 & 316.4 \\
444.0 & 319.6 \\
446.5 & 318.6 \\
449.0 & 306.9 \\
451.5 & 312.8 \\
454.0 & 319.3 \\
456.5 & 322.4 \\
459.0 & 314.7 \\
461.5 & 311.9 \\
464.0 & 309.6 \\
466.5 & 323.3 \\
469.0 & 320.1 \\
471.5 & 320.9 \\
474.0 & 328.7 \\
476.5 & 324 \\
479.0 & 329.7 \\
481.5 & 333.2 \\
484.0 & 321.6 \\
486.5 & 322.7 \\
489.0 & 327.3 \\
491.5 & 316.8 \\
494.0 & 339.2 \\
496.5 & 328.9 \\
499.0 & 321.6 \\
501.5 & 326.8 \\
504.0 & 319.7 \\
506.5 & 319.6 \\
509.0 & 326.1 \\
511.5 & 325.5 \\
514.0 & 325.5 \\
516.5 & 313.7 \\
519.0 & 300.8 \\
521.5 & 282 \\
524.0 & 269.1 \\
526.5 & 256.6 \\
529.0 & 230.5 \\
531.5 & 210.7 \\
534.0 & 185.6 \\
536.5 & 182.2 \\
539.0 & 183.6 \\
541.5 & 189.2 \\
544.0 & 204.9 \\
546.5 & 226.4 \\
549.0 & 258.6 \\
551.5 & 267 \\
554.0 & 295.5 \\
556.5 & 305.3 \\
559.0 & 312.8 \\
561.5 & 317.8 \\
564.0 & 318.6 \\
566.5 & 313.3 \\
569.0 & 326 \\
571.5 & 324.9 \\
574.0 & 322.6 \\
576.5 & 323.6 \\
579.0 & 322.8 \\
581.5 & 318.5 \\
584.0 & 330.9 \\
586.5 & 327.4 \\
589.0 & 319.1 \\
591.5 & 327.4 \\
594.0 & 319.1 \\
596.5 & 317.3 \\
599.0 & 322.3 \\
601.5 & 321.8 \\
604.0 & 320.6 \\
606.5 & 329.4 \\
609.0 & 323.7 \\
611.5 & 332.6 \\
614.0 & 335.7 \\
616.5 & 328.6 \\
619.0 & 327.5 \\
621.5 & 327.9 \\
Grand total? 26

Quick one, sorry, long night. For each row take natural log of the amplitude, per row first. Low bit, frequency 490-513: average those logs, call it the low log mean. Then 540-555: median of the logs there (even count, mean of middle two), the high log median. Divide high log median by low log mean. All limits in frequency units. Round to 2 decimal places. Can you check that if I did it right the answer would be 0.95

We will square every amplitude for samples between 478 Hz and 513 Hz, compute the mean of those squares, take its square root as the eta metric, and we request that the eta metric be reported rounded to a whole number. 326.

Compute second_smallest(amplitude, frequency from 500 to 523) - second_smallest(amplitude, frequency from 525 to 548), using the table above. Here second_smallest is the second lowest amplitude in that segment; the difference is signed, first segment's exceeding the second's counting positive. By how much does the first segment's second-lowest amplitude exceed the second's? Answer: 117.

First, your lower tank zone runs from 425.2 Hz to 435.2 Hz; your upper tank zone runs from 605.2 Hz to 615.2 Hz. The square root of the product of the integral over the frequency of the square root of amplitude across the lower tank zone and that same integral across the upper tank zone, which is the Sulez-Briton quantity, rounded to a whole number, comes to 180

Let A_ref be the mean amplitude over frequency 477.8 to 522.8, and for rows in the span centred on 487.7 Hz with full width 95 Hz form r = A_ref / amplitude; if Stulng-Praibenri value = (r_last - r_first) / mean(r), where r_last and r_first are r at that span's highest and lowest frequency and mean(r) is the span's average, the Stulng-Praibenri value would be 0.7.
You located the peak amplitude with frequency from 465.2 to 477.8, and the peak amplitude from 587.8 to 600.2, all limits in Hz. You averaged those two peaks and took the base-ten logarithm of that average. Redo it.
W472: 2.52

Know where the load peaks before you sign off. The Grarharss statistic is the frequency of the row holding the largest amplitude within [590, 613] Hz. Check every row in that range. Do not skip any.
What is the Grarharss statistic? 611.5 Hz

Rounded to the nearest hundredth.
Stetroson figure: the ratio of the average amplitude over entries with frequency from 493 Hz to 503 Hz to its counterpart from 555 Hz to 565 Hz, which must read 1.05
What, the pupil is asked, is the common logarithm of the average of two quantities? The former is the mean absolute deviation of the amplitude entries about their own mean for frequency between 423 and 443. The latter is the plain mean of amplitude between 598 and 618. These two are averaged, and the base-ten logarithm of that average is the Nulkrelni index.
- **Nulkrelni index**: 2.22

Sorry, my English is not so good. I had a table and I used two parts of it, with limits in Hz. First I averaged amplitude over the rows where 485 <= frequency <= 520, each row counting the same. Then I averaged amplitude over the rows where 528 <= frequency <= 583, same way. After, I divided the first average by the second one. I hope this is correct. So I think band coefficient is 1.19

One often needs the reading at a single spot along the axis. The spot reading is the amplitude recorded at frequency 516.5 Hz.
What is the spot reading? 313.7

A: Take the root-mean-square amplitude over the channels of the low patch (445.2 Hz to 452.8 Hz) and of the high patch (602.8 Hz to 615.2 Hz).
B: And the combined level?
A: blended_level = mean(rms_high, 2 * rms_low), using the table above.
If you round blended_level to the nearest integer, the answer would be 477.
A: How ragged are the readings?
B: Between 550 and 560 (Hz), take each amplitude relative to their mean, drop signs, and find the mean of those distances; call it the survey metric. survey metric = 14.1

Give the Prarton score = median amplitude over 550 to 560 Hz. 300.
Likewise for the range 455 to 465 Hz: 313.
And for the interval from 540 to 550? 216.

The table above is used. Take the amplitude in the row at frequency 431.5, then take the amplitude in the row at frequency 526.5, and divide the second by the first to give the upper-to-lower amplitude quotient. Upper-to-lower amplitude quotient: 0.81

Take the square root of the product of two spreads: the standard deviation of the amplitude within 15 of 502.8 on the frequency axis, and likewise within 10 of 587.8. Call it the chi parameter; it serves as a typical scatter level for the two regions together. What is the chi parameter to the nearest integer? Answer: 6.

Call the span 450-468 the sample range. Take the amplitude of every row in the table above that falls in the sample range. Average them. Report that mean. 316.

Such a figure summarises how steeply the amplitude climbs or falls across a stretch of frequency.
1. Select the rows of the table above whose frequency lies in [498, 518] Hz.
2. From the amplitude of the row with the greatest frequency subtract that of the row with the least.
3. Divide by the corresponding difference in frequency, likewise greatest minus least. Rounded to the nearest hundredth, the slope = -0.45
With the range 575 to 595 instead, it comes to -0.26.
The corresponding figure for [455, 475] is 0.36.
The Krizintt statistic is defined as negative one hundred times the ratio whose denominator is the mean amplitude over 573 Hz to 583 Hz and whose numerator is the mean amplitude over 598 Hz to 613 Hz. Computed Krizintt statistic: -101.0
